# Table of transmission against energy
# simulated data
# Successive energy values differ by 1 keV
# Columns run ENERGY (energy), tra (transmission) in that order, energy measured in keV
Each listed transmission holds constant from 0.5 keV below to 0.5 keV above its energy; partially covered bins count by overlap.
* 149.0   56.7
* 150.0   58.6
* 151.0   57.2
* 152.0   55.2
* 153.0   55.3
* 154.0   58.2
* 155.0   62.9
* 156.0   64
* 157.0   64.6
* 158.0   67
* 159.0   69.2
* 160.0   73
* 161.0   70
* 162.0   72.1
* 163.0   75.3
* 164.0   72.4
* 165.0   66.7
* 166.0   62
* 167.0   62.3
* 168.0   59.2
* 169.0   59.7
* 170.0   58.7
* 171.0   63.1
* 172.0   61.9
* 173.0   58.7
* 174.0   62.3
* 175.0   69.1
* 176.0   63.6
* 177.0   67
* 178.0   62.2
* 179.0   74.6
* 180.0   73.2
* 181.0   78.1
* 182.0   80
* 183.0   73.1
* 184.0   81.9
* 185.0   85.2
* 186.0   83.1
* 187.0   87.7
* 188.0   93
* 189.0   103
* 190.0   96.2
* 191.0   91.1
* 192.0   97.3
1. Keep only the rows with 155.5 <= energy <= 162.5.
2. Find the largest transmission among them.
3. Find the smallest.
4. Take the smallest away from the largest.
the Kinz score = 9.0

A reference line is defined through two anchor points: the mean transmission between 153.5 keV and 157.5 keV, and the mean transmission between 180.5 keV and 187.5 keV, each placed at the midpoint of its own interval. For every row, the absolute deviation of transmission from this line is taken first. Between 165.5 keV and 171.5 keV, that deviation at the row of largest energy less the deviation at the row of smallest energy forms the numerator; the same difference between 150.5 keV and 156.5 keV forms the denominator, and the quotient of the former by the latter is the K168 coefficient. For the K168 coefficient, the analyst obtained -2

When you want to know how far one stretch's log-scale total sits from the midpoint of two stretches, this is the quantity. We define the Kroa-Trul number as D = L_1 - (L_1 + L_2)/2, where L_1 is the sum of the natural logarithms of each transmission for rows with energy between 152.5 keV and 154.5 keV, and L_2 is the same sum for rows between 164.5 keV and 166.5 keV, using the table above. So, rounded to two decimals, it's -0.13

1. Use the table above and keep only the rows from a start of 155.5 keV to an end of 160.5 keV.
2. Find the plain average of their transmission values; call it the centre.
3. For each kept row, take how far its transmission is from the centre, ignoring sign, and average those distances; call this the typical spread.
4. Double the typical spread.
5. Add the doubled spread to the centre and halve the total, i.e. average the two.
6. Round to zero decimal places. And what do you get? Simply 37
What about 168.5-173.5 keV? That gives 32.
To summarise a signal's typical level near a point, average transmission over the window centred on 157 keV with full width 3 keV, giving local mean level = 65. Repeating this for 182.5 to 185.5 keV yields 80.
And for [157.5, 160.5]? 70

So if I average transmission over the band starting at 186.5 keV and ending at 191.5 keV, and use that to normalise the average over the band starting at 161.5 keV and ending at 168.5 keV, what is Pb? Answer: 0.71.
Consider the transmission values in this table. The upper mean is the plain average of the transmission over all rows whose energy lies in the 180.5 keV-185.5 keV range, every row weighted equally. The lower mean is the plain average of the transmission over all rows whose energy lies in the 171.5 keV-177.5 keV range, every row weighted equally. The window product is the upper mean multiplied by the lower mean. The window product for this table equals 5080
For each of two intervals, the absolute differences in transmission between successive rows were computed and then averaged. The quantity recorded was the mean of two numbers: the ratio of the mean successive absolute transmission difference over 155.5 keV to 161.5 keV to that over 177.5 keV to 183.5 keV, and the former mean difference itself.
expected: 1.42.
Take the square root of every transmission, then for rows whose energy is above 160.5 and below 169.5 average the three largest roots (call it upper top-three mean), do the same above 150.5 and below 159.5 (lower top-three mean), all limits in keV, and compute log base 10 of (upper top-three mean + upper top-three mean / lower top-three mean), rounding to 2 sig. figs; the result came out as 0.98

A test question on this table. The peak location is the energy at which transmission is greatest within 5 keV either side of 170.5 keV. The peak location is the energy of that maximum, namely 175.0 keV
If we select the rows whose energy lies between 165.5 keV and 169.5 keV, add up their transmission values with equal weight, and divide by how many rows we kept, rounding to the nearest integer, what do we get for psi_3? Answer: 61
